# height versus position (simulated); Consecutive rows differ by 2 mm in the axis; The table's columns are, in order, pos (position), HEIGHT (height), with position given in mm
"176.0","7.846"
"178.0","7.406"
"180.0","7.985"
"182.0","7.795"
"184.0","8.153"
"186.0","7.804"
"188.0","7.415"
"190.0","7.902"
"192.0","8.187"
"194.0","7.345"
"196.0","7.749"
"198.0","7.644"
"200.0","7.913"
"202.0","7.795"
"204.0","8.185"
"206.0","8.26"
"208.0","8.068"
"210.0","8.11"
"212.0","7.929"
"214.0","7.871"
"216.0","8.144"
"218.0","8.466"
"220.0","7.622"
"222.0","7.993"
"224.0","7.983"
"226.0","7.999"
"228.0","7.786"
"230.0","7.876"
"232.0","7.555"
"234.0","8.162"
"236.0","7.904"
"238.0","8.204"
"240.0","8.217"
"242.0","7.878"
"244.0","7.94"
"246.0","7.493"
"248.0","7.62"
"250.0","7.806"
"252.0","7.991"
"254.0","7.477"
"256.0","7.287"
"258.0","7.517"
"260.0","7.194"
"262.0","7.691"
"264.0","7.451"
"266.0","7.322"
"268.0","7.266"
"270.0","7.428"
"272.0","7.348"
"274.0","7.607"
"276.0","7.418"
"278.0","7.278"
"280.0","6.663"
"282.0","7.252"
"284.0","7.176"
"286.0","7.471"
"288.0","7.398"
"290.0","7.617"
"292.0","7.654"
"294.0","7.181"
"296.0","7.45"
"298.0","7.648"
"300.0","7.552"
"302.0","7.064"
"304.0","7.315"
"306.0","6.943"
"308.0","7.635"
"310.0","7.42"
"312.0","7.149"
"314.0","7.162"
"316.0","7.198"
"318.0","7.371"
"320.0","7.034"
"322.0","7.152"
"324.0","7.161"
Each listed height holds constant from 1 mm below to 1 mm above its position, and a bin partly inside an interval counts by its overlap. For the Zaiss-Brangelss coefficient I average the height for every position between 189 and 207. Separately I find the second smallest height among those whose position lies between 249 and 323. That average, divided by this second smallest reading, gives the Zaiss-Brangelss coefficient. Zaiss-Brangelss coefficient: 1.14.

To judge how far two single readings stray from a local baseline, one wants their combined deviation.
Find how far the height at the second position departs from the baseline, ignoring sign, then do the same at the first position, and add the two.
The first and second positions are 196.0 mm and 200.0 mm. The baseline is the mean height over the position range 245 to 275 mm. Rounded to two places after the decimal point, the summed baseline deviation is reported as 0.66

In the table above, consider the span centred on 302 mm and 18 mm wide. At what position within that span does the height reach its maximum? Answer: 298.0 mm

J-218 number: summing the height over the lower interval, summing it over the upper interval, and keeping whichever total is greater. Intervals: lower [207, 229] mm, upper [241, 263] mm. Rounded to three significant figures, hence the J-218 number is 88.0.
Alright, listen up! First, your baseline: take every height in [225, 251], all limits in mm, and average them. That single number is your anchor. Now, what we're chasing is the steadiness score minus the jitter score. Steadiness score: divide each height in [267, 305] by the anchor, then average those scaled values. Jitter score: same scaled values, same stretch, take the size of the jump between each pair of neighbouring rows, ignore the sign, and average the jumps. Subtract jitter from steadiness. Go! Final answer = 0.90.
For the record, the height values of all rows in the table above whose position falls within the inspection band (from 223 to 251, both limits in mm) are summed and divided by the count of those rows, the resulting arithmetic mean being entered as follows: 7.9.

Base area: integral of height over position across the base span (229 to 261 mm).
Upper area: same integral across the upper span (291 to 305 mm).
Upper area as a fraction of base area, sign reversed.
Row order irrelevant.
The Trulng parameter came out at -0.42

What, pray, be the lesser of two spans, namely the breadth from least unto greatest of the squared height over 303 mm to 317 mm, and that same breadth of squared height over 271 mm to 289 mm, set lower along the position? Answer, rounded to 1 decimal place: 10.1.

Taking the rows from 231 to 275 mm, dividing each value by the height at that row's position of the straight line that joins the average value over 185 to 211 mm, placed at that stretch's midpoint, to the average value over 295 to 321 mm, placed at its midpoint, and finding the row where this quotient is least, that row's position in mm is 260.0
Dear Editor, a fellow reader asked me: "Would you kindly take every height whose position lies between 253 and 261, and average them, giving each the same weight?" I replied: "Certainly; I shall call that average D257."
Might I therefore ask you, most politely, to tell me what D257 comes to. 7.4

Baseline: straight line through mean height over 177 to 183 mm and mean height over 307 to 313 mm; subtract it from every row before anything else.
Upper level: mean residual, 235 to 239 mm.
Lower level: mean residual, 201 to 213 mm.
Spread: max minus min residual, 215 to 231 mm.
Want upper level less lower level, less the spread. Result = -0.77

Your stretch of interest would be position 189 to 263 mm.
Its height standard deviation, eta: 0.29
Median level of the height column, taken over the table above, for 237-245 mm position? 8.07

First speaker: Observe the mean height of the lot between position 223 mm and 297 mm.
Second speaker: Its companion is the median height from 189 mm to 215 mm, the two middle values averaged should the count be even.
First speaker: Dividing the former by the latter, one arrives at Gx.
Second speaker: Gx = 0.958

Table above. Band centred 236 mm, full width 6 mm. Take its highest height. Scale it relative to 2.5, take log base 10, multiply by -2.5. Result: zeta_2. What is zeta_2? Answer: -1.29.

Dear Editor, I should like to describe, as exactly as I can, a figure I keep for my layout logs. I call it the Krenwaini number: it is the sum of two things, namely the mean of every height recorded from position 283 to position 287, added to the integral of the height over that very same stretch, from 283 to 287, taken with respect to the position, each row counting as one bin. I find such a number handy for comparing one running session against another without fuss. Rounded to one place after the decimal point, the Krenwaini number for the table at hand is 36.6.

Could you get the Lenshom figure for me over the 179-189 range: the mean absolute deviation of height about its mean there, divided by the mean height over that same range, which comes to 0.024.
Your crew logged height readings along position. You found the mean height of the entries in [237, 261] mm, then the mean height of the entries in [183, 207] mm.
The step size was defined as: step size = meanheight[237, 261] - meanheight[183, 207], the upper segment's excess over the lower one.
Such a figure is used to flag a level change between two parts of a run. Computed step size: -0.14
